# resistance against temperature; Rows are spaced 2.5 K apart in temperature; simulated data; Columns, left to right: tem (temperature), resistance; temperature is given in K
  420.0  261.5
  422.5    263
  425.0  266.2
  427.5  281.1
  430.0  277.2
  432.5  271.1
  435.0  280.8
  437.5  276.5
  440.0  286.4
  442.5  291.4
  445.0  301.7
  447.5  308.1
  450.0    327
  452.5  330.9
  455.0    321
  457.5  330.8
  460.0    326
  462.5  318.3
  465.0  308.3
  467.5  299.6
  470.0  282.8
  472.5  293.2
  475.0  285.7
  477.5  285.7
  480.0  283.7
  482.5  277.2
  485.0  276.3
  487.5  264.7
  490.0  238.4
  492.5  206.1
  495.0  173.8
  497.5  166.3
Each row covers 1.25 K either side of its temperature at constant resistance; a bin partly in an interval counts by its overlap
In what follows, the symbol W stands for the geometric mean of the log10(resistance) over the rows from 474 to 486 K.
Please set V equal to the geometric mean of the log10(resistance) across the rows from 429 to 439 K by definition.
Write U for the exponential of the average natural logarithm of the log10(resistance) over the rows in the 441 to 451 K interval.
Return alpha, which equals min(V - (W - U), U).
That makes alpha 2.48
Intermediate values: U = 2.49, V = 2.44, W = 2.45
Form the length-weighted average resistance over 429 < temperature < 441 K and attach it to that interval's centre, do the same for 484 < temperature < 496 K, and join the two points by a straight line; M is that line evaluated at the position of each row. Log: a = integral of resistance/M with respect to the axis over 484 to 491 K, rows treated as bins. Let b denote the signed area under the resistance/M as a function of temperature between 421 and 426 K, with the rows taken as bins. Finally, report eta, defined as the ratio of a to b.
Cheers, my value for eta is 1.7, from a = 8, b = 5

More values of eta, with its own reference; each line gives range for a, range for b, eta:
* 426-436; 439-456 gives 0.5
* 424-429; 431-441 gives 0.5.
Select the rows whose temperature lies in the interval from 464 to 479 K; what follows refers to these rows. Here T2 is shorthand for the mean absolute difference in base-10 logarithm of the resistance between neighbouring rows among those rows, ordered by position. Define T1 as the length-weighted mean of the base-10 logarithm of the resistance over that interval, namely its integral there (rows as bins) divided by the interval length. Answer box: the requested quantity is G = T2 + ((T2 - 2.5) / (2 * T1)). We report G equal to -0.492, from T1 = 2.47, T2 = 0.0129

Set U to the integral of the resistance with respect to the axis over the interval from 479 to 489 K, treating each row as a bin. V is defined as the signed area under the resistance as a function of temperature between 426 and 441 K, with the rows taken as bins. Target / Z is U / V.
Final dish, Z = 0.7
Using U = 2743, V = 4178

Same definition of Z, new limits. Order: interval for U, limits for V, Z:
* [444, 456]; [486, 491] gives 3.0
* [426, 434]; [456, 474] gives 0.4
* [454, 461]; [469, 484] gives 0.5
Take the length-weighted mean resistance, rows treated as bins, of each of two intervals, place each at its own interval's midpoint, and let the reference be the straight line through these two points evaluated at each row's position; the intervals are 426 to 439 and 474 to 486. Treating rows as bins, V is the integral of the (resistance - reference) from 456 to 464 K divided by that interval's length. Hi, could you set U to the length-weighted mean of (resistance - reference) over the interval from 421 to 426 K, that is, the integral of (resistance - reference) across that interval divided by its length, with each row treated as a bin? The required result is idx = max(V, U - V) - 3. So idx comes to 42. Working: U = -12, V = 45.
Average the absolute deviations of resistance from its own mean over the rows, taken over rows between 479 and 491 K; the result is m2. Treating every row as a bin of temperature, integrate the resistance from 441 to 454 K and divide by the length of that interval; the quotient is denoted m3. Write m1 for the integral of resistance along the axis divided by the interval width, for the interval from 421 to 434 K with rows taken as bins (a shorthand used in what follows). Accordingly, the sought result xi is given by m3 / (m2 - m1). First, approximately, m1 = 272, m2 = 13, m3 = 312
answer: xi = -1.2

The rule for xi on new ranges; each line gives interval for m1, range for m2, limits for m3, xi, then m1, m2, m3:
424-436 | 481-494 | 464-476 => -1.2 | 275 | 24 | 294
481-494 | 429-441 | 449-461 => -1.3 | 252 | 4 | 327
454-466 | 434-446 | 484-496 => -0.7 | 321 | 7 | 232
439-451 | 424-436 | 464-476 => -1.0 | 303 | 5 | 294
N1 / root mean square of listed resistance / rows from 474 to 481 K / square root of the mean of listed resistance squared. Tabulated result 285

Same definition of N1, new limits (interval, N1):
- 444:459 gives 320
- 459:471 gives 307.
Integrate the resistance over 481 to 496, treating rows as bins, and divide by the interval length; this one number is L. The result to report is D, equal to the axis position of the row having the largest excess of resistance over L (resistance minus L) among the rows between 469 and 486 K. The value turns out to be 472.5 K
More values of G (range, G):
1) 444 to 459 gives -0.483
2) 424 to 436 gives -0.496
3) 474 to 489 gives -0.503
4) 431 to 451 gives -0.491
